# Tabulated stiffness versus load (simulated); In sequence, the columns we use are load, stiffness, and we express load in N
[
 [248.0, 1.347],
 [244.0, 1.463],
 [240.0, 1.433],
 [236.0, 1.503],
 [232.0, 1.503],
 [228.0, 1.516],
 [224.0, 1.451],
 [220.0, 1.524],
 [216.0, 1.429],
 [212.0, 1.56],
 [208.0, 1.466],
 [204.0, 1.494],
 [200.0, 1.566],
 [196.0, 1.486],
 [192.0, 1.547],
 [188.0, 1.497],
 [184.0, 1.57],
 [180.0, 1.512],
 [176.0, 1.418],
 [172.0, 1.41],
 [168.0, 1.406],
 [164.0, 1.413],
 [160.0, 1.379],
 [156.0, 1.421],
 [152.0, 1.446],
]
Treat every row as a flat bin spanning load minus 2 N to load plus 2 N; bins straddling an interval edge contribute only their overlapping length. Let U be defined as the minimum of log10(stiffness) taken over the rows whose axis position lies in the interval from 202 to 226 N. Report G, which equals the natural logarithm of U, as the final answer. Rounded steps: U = 0.155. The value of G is -1.86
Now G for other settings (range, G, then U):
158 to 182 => -1.97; 0.140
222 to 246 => -1.86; 0.156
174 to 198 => -1.89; 0.152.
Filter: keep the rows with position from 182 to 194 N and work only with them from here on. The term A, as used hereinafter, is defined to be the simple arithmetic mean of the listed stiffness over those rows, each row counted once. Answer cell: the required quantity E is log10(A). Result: 0.187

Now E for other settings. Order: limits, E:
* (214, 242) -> 0.170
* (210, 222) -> 0.177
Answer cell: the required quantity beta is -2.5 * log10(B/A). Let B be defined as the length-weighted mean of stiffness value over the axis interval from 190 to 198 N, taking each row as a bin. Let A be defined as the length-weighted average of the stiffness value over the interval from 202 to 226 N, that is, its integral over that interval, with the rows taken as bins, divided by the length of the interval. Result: -0.021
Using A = 1.49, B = 1.52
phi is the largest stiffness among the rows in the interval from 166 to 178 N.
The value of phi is 1.418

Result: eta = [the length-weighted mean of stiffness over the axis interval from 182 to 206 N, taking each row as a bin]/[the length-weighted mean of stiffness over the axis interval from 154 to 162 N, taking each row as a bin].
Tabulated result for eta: 1.09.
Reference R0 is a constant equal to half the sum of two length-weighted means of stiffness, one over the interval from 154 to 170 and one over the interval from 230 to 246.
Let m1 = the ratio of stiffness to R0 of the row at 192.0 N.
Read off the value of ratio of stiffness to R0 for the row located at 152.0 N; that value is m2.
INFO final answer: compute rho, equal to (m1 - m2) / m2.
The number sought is 0.07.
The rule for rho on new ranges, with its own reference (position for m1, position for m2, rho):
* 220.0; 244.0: 0.04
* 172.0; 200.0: -0.10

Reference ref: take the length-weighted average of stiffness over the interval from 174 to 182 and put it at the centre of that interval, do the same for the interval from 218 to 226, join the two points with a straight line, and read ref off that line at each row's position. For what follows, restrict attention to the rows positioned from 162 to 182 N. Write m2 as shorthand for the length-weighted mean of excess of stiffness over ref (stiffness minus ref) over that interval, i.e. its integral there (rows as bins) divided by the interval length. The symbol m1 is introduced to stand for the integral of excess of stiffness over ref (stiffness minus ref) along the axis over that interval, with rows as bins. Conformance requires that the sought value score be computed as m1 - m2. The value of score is -0.6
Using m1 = -0.6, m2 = -0.03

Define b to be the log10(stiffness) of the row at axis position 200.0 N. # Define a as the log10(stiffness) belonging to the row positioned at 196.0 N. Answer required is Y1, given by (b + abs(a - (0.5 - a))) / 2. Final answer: 0.175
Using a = 0.172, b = 0.19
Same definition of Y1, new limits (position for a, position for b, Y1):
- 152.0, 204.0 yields 0.177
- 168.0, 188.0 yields 0.190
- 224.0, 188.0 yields 0.176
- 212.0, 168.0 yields 0.131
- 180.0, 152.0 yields 0.151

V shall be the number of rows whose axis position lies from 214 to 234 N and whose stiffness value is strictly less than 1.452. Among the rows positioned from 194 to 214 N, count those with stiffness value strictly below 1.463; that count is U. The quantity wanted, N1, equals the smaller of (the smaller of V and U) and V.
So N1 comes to 0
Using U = 0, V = 2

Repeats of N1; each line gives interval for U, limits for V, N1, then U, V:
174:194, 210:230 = 1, 1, 2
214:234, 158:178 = 2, 2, 5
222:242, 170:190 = 2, 2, 2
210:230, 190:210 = 0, 2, 0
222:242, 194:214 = 0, 2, 0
